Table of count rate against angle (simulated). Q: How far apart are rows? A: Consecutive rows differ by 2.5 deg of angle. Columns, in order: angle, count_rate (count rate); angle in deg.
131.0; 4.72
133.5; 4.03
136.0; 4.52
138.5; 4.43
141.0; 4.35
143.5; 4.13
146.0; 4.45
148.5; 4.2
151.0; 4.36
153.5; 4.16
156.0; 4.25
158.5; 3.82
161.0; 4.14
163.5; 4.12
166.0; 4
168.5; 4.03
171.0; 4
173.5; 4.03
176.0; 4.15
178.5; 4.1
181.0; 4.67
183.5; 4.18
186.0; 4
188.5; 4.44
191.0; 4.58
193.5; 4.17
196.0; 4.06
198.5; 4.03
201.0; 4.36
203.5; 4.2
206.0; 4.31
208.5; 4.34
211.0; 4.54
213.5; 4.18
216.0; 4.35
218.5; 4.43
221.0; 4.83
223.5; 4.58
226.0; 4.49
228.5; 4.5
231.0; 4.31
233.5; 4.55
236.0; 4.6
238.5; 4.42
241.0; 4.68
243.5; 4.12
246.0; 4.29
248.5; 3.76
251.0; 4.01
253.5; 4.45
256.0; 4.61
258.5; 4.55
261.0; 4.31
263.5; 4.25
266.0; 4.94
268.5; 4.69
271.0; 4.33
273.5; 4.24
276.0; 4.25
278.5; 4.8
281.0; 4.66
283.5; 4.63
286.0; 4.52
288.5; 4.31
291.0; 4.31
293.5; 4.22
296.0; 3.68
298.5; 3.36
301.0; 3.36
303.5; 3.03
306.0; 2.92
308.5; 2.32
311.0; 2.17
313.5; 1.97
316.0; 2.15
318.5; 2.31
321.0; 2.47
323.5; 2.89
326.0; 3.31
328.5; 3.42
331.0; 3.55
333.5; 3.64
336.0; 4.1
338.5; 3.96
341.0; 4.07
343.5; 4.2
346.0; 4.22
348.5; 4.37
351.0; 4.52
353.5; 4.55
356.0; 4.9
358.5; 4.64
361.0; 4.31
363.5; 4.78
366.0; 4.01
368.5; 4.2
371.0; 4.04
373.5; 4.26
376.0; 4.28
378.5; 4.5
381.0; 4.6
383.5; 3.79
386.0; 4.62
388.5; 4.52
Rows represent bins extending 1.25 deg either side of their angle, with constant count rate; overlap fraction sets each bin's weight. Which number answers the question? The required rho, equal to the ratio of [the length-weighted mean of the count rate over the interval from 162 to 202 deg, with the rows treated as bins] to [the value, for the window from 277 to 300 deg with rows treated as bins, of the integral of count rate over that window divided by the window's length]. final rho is 0.98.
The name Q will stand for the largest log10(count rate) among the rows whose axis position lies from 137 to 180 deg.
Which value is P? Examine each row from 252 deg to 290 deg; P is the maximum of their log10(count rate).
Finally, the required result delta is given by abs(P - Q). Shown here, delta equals 0.045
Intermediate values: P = 0.69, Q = 0.65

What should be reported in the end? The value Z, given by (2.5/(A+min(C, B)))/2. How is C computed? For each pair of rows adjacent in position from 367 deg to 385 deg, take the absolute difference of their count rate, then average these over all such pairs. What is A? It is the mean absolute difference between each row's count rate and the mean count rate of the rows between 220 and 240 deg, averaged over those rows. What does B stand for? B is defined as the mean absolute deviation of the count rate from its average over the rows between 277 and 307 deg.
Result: 3.5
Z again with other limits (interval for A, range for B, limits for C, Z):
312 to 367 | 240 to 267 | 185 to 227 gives 1.3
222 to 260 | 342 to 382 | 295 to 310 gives 3.0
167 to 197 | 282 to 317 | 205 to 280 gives 3.0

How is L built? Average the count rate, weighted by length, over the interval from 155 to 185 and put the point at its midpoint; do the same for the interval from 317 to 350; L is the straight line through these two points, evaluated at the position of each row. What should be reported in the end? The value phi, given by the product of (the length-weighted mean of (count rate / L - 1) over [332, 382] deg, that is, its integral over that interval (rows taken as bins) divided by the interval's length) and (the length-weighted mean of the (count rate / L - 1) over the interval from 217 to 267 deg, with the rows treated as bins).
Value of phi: 0.03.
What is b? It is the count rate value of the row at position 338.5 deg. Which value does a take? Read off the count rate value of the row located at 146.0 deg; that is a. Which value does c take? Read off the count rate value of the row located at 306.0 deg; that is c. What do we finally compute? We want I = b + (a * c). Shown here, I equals 17.0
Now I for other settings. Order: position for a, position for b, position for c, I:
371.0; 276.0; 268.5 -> 23.2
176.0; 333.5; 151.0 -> 21.7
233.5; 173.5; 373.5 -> 23.4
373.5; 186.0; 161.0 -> 21.6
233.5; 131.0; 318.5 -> 15.2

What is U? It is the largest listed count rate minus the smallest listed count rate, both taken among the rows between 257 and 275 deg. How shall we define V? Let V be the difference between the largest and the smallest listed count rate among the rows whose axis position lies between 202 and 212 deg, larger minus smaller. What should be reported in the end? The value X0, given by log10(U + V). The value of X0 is 0.02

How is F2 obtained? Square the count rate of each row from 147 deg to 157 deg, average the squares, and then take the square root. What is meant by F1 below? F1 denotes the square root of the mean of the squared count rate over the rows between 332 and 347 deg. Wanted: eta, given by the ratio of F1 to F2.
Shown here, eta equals 0.95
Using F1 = 4.04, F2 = 4.2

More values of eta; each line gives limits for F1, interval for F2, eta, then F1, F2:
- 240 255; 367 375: 1.01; 4.23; 4.2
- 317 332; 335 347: 0.74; 3.03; 4.1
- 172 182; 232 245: 0.95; 4.25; 4.5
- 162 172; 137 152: 0.93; 4.04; 4.3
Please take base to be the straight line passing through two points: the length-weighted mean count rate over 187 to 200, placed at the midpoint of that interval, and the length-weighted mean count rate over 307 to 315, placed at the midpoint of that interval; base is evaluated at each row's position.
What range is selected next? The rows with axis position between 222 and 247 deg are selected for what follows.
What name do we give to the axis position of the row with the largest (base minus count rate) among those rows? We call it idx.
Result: 231.0 deg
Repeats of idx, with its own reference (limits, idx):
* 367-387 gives 383.5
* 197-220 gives 198.5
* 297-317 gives 313.5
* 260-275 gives 263.5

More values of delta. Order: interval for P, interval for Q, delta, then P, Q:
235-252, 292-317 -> 0.045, 0.67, 0.63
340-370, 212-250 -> 0.006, 0.69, 0.68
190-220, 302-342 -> 0.048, 0.66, 0.61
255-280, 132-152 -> 0.039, 0.69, 0.66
